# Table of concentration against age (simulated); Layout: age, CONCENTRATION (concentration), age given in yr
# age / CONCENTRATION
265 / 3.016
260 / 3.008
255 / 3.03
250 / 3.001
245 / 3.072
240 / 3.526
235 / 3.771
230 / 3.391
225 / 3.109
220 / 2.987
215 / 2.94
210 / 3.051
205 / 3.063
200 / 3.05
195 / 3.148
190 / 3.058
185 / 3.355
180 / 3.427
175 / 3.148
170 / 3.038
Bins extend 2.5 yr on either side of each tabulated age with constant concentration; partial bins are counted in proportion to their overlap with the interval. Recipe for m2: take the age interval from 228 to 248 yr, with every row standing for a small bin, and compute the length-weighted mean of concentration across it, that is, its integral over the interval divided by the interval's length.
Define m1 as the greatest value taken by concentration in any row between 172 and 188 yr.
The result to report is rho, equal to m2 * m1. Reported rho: 11.8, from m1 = 3.427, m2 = 3.43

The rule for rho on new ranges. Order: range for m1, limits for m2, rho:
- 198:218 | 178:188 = 10.3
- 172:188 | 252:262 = 10.3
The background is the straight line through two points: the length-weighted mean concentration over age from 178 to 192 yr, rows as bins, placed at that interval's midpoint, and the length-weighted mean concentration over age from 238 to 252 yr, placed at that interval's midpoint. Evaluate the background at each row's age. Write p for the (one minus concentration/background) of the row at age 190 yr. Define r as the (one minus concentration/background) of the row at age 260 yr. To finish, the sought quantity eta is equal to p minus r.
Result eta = 0.01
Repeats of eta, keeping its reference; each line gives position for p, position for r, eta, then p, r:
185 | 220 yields -0.10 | -0.022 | 0.0757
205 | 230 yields 0.11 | 0.059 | -0.0541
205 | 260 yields 0.01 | 0.059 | 0.0521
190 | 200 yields 0.00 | 0.066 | 0.0646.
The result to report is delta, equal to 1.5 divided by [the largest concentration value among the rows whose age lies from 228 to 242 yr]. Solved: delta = 0.40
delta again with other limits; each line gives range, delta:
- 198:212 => 0.49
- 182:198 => 0.45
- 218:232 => 0.44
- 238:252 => 0.43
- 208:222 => 0.49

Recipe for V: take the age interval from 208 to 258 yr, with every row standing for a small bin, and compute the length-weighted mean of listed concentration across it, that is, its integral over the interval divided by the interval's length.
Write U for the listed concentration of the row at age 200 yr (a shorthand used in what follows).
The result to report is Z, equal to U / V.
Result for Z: 0.96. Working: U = 3.05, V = 3.19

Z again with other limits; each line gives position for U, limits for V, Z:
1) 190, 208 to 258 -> 0.96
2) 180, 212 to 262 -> 1.08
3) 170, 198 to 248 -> 0.95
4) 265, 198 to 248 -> 0.94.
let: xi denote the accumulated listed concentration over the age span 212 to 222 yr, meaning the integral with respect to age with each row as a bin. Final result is 29.7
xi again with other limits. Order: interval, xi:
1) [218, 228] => 30.7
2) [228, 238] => 35.9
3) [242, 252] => 30.6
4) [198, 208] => 30.6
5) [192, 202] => 31.0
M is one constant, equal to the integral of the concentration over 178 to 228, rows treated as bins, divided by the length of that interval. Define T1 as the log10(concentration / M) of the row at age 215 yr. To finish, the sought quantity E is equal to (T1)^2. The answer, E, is 0.0007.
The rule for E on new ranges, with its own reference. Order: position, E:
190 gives 0.0001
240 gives 0.0028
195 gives 0.0000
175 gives 0.0000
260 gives 0.0002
